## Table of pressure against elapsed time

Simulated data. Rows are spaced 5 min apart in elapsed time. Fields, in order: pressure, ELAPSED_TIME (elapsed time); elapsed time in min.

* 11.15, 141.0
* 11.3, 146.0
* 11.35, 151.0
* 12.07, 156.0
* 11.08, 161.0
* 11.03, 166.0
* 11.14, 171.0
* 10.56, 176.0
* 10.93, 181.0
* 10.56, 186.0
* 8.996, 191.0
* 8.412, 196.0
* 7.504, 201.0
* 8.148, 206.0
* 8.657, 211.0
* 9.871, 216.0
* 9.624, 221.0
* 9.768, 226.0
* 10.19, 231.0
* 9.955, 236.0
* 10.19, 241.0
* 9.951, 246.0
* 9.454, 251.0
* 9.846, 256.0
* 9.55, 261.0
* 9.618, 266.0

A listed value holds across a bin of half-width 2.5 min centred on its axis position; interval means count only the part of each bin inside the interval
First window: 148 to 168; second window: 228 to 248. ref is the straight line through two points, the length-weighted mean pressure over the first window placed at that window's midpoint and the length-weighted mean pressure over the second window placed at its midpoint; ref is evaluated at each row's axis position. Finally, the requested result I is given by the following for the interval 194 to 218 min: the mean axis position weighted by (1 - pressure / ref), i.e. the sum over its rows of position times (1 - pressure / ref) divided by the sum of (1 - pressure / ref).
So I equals 203.7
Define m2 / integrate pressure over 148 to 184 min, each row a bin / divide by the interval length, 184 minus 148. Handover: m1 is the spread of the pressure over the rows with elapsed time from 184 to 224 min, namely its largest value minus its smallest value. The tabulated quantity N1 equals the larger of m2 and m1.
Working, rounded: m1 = 3.06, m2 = 11.2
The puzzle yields 11.2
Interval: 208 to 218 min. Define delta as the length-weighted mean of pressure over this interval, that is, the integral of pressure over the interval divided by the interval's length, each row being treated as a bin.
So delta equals 9.2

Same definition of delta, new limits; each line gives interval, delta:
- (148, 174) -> 11.3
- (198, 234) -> 9.1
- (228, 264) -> 9.9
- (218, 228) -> 9.7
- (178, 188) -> 10.7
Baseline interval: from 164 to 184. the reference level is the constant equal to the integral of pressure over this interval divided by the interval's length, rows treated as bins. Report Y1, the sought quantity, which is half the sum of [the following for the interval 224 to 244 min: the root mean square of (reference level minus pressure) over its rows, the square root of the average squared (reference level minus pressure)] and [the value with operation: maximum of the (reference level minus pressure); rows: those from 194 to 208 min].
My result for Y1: 2.15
